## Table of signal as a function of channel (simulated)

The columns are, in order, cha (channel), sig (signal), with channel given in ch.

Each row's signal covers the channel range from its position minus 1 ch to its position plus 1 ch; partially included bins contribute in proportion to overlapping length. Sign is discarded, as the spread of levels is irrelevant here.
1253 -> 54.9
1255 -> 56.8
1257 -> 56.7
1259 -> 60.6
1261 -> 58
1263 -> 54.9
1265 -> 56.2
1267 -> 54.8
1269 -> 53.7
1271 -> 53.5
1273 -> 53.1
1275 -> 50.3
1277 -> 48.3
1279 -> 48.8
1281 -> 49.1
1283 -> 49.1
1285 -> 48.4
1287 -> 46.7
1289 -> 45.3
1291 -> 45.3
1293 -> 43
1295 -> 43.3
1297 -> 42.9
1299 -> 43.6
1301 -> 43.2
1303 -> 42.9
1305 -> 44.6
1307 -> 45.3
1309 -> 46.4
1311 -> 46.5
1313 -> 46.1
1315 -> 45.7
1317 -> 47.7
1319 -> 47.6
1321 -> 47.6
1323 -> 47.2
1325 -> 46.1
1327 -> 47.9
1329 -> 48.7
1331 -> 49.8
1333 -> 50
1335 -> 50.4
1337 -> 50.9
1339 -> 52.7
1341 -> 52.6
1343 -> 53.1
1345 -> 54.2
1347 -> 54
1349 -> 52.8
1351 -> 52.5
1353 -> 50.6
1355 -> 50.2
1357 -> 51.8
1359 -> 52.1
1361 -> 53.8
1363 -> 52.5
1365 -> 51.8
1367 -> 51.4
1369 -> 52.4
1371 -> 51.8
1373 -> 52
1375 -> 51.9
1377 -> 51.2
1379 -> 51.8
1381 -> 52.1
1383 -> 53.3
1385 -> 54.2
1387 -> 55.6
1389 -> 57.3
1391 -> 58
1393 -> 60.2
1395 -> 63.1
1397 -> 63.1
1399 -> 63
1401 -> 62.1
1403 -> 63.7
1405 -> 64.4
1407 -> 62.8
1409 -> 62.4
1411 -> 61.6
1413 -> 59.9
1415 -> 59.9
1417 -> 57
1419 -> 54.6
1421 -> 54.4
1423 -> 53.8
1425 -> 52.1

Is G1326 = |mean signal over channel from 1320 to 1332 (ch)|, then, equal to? 47.9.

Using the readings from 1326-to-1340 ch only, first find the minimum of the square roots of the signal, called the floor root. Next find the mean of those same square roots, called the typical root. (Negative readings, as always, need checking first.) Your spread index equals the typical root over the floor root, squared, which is 1.04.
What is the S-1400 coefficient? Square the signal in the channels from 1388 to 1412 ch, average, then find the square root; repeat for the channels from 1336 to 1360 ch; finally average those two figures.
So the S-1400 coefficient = 57.1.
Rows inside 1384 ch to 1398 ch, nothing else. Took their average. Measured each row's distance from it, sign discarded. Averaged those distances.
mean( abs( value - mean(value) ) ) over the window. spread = 2.9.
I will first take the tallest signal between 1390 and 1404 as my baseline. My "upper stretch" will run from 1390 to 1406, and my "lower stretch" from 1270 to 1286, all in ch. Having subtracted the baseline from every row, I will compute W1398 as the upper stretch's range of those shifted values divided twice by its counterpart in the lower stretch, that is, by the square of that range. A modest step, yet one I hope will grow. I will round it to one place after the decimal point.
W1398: 0.2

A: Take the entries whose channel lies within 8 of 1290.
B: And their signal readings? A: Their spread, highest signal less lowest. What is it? 6.2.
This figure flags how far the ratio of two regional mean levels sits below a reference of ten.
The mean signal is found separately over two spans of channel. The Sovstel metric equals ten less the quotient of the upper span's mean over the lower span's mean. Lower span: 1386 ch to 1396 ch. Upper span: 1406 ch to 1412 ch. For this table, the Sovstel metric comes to 8.94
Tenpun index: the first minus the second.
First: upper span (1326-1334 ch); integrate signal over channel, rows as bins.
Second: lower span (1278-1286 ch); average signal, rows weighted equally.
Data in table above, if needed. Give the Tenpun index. 344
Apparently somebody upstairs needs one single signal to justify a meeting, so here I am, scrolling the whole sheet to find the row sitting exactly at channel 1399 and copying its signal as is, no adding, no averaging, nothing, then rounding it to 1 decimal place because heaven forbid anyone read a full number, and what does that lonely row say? 63.0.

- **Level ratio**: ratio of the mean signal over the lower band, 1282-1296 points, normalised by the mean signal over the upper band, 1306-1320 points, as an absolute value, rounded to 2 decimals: 0.99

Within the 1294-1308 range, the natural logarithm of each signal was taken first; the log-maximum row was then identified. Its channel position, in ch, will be 1307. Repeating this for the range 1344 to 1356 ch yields 1345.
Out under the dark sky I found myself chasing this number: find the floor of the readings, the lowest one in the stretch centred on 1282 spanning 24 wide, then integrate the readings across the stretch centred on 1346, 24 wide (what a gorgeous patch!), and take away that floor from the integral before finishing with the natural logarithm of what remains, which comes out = 7.097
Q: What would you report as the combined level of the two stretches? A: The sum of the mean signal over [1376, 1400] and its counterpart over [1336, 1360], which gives 109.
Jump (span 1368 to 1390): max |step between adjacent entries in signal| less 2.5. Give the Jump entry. -0.80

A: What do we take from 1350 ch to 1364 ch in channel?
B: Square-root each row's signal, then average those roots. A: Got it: 7.2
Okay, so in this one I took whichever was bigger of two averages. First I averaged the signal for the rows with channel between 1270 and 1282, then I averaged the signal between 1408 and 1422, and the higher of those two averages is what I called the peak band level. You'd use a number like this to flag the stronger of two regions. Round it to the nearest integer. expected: 59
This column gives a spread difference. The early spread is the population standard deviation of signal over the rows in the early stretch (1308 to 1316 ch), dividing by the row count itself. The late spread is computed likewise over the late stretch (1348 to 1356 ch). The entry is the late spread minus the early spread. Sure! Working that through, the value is 0.83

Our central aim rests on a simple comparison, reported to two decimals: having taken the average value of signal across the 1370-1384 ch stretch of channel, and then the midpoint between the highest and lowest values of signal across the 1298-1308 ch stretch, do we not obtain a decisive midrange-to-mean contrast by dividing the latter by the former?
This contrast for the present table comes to 0.85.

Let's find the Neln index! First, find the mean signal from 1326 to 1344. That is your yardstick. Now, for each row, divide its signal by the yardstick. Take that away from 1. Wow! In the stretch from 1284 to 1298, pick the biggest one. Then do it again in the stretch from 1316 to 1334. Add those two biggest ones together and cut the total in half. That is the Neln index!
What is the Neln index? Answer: 0.12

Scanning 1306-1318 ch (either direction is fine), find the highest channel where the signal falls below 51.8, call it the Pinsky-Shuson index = 1317 ch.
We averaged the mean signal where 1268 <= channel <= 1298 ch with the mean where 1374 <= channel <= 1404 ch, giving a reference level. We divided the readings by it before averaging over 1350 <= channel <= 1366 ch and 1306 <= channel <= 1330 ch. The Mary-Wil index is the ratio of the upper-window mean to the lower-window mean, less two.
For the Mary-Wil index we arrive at -0.89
